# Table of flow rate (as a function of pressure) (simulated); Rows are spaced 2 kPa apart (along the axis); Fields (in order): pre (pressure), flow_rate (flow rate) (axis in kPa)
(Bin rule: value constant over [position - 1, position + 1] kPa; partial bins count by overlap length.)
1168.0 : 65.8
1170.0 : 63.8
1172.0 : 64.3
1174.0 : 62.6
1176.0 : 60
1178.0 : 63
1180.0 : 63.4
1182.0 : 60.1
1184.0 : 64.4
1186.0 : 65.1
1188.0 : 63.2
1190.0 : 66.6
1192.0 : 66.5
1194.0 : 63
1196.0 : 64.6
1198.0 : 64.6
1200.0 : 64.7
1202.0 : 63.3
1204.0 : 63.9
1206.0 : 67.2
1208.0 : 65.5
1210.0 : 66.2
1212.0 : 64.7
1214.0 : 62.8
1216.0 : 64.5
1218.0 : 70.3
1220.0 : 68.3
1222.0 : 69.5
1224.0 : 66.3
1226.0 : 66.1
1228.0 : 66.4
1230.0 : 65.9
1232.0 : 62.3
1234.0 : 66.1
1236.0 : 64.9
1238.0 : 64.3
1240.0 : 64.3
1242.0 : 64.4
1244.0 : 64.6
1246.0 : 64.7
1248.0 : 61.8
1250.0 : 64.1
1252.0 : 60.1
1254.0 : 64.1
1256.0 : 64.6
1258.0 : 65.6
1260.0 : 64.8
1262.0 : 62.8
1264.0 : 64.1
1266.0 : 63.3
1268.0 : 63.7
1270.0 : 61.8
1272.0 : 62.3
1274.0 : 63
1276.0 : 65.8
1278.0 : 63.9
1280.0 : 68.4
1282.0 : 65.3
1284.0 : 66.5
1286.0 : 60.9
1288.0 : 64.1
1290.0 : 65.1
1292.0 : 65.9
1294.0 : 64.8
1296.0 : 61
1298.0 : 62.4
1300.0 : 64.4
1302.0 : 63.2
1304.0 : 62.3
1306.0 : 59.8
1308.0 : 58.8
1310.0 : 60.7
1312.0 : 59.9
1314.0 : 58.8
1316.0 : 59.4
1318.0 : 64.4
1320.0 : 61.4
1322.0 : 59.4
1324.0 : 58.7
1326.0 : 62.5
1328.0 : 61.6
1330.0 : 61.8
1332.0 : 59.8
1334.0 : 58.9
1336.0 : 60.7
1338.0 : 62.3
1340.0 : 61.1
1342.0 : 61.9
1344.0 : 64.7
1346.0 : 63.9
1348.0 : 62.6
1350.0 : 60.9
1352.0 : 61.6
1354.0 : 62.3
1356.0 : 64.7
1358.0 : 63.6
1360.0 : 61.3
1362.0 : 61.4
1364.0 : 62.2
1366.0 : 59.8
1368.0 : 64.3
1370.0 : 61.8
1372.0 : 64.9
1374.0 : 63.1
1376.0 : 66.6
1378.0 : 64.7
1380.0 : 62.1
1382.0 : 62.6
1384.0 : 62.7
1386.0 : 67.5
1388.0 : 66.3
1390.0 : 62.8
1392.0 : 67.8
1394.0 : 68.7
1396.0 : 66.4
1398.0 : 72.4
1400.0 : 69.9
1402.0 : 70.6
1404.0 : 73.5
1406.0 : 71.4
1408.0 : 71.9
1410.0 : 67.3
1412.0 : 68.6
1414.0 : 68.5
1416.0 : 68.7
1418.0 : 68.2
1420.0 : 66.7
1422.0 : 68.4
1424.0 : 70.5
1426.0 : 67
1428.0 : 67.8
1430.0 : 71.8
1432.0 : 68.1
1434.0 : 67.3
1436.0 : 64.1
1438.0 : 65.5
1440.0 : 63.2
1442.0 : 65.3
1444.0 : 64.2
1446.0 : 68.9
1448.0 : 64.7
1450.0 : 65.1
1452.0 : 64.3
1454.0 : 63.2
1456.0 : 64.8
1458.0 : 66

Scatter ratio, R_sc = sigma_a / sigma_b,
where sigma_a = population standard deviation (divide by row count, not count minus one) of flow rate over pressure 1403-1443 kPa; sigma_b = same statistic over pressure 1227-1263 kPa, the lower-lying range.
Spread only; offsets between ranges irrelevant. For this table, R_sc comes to 1.67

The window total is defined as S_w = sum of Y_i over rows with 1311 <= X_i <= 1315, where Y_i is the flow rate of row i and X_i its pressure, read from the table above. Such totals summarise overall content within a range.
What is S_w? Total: 119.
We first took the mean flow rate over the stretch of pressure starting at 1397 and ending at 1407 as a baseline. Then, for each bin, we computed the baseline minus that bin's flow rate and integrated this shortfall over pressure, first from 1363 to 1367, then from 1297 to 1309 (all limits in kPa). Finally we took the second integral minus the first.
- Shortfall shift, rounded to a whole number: 75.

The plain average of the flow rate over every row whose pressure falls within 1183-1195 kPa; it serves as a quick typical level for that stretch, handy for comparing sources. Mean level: 64.8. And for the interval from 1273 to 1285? 65.5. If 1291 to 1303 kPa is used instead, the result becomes 63.6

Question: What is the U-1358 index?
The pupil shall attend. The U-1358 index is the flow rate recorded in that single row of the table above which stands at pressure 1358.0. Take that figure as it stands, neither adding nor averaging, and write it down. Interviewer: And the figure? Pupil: 63.6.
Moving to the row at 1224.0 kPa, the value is 66.3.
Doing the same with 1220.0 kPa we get 68.3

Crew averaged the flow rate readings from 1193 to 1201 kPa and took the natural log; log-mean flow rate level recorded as 4.162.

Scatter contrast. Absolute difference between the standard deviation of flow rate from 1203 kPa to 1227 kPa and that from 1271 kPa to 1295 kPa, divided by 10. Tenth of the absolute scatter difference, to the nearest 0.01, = 0.02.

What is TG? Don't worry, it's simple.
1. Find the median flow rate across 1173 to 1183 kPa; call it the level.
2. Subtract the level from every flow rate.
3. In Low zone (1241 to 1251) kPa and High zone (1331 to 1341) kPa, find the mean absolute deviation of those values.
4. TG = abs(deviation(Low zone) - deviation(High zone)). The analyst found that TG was 0.12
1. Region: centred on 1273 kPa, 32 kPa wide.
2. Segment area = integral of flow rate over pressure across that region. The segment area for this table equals 2053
